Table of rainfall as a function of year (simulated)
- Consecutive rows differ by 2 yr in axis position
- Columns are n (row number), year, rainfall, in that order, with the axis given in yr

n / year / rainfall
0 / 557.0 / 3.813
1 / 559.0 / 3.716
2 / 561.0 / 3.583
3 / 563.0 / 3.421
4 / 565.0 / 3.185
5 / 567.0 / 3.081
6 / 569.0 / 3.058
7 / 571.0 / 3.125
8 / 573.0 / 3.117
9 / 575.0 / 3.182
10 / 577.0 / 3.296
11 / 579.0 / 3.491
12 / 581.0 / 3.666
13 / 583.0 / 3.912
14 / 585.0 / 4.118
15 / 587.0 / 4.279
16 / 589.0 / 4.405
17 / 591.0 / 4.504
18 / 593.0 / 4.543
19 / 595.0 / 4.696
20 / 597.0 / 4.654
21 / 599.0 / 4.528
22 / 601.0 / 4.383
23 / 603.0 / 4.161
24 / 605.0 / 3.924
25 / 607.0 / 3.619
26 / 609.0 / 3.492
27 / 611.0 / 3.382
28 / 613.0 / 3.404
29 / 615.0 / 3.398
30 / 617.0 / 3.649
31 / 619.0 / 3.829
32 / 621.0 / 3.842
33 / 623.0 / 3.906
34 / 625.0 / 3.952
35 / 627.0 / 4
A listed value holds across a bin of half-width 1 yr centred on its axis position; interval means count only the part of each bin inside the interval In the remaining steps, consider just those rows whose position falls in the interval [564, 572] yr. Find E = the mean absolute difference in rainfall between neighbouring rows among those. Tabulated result 0.06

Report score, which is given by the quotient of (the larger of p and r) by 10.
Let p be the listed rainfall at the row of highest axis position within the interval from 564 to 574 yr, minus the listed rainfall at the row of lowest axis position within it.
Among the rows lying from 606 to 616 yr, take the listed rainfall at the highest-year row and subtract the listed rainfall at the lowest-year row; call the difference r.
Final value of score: -0.007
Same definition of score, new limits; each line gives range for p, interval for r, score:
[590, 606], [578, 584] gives 0.042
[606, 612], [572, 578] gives 0.018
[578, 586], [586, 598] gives 0.063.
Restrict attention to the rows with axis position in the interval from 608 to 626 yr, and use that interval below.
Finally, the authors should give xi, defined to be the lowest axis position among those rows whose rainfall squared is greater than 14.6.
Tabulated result 619.0 yr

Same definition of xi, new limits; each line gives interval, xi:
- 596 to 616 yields 597.0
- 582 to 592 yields 583.0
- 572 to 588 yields 583.0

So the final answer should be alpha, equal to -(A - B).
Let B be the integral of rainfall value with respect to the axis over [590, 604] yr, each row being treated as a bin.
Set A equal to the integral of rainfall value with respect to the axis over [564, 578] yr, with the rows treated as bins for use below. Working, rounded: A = 44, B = 63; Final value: 19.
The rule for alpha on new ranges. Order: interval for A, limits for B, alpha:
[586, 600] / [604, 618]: -13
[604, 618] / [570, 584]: -2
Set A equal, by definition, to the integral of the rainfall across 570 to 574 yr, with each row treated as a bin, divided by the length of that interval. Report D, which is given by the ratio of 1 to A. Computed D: 0.32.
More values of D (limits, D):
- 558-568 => 0.29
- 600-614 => 0.27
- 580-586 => 0.26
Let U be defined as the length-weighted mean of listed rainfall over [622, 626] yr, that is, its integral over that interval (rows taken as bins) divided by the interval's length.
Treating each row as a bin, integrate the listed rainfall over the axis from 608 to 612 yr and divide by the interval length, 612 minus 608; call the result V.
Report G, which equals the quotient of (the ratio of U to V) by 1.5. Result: 0.76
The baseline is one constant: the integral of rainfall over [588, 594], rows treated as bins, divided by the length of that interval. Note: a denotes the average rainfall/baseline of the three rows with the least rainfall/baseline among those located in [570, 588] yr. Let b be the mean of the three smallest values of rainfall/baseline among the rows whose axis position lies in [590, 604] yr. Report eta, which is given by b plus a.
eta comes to 1.671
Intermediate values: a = 0.70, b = 0.97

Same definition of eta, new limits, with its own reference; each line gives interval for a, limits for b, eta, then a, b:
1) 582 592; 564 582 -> 1.603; 0.92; 0.69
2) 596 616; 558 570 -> 1.450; 0.76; 0.69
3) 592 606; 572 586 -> 1.640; 0.93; 0.71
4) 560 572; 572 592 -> 1.402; 0.69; 0.71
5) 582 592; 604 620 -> 1.672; 0.92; 0.76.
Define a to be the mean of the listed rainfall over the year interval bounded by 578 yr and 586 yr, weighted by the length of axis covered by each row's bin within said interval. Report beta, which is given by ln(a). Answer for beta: 1.33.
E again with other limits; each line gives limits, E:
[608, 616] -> 0.05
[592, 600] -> 0.11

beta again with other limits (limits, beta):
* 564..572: 1.14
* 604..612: 1.28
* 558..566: 1.25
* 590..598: 1.53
